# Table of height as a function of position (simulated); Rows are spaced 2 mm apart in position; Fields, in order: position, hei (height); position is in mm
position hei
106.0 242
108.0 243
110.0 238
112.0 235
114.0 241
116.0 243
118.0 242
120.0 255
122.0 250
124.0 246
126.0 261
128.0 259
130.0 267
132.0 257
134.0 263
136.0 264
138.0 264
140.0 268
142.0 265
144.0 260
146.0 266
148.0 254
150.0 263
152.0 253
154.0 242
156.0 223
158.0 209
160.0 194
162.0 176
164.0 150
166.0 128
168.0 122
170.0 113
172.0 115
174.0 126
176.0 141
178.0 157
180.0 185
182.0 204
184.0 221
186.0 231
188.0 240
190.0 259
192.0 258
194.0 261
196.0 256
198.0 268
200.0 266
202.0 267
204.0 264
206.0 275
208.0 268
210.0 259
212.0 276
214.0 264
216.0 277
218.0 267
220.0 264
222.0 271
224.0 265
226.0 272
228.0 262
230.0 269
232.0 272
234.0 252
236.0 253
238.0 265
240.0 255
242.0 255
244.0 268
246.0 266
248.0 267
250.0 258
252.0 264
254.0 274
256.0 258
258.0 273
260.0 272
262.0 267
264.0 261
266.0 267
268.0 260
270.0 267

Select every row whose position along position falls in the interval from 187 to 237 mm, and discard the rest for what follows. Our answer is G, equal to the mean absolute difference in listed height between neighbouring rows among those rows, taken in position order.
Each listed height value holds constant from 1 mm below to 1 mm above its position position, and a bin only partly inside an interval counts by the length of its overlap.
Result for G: 7.9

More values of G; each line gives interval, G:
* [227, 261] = 7.9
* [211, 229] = 8.5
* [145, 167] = 15.6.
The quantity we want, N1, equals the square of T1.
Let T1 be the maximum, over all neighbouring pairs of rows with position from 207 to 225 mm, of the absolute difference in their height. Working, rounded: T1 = 17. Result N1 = 289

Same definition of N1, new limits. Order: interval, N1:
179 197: 361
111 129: 225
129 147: 100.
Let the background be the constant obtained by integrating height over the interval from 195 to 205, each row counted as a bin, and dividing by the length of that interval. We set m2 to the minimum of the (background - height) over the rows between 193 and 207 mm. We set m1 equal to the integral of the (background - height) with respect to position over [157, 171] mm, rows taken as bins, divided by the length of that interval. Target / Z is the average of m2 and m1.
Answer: 49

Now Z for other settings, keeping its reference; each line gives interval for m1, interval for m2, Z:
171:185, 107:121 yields 55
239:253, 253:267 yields -4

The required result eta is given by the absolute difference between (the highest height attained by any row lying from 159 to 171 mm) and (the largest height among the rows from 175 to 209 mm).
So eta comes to 81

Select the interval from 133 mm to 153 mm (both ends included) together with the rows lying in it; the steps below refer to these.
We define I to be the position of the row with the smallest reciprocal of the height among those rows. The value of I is 140.0 mm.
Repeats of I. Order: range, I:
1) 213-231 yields 216.0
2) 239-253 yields 244.0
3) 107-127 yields 126.0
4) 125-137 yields 130.0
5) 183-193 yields 190.0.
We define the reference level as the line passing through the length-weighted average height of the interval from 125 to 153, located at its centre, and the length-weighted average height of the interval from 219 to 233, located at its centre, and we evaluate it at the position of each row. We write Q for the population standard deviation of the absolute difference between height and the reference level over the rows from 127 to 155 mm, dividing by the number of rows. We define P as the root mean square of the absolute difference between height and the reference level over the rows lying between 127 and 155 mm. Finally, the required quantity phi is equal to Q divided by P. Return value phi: 0.693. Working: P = 7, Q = 5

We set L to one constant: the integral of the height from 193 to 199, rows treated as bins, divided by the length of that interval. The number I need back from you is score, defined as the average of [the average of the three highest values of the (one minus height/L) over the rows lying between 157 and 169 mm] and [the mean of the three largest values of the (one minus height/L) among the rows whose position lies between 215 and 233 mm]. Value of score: 0.24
